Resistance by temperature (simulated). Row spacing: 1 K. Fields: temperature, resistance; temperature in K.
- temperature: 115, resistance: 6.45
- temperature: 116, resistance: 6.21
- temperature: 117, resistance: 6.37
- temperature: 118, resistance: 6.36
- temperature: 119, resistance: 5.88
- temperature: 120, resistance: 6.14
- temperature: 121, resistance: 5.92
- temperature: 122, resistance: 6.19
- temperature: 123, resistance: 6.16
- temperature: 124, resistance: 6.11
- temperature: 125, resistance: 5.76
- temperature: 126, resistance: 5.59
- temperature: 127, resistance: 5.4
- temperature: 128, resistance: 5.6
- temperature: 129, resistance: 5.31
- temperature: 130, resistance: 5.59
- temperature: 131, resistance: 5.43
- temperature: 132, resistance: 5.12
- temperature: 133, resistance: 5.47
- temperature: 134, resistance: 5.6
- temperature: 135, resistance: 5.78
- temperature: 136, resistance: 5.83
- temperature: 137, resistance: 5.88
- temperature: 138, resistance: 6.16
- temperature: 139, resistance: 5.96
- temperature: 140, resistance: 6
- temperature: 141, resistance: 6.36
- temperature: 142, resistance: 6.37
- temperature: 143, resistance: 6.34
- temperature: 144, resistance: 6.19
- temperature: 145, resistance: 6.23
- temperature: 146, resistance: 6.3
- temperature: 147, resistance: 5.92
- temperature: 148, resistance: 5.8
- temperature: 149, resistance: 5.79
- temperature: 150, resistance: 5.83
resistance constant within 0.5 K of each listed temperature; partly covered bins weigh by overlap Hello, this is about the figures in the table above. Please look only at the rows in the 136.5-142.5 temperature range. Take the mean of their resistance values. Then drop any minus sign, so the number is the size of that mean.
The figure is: 6.12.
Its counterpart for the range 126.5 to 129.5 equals 5.44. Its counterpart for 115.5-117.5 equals 6.29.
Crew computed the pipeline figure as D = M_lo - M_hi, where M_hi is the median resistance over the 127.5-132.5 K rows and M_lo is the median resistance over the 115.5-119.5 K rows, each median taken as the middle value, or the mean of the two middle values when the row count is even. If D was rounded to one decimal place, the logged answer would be 0.9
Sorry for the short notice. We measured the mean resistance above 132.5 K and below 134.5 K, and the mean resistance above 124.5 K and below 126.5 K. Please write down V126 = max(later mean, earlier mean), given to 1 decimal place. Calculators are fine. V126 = 5.7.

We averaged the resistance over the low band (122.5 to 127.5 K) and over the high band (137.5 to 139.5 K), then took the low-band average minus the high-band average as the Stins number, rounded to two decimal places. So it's -0.26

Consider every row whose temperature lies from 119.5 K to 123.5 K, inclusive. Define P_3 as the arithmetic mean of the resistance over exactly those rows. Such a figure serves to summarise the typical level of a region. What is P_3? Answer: 6.10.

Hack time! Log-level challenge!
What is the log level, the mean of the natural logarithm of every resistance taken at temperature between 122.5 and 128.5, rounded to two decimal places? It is 1.75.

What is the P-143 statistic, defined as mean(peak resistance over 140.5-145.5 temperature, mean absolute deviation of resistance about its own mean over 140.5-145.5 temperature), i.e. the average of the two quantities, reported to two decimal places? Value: 3.22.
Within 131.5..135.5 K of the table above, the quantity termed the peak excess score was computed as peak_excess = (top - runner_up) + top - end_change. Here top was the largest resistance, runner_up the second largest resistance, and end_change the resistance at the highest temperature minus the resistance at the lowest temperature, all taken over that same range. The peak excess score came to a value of 5.3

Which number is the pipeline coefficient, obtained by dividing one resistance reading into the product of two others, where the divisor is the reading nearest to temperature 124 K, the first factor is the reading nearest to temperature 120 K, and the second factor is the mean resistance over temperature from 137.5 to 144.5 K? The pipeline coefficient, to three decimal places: 6.228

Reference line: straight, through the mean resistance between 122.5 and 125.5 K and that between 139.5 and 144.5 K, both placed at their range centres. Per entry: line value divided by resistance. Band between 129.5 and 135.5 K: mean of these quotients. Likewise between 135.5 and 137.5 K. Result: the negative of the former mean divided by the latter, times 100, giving -106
